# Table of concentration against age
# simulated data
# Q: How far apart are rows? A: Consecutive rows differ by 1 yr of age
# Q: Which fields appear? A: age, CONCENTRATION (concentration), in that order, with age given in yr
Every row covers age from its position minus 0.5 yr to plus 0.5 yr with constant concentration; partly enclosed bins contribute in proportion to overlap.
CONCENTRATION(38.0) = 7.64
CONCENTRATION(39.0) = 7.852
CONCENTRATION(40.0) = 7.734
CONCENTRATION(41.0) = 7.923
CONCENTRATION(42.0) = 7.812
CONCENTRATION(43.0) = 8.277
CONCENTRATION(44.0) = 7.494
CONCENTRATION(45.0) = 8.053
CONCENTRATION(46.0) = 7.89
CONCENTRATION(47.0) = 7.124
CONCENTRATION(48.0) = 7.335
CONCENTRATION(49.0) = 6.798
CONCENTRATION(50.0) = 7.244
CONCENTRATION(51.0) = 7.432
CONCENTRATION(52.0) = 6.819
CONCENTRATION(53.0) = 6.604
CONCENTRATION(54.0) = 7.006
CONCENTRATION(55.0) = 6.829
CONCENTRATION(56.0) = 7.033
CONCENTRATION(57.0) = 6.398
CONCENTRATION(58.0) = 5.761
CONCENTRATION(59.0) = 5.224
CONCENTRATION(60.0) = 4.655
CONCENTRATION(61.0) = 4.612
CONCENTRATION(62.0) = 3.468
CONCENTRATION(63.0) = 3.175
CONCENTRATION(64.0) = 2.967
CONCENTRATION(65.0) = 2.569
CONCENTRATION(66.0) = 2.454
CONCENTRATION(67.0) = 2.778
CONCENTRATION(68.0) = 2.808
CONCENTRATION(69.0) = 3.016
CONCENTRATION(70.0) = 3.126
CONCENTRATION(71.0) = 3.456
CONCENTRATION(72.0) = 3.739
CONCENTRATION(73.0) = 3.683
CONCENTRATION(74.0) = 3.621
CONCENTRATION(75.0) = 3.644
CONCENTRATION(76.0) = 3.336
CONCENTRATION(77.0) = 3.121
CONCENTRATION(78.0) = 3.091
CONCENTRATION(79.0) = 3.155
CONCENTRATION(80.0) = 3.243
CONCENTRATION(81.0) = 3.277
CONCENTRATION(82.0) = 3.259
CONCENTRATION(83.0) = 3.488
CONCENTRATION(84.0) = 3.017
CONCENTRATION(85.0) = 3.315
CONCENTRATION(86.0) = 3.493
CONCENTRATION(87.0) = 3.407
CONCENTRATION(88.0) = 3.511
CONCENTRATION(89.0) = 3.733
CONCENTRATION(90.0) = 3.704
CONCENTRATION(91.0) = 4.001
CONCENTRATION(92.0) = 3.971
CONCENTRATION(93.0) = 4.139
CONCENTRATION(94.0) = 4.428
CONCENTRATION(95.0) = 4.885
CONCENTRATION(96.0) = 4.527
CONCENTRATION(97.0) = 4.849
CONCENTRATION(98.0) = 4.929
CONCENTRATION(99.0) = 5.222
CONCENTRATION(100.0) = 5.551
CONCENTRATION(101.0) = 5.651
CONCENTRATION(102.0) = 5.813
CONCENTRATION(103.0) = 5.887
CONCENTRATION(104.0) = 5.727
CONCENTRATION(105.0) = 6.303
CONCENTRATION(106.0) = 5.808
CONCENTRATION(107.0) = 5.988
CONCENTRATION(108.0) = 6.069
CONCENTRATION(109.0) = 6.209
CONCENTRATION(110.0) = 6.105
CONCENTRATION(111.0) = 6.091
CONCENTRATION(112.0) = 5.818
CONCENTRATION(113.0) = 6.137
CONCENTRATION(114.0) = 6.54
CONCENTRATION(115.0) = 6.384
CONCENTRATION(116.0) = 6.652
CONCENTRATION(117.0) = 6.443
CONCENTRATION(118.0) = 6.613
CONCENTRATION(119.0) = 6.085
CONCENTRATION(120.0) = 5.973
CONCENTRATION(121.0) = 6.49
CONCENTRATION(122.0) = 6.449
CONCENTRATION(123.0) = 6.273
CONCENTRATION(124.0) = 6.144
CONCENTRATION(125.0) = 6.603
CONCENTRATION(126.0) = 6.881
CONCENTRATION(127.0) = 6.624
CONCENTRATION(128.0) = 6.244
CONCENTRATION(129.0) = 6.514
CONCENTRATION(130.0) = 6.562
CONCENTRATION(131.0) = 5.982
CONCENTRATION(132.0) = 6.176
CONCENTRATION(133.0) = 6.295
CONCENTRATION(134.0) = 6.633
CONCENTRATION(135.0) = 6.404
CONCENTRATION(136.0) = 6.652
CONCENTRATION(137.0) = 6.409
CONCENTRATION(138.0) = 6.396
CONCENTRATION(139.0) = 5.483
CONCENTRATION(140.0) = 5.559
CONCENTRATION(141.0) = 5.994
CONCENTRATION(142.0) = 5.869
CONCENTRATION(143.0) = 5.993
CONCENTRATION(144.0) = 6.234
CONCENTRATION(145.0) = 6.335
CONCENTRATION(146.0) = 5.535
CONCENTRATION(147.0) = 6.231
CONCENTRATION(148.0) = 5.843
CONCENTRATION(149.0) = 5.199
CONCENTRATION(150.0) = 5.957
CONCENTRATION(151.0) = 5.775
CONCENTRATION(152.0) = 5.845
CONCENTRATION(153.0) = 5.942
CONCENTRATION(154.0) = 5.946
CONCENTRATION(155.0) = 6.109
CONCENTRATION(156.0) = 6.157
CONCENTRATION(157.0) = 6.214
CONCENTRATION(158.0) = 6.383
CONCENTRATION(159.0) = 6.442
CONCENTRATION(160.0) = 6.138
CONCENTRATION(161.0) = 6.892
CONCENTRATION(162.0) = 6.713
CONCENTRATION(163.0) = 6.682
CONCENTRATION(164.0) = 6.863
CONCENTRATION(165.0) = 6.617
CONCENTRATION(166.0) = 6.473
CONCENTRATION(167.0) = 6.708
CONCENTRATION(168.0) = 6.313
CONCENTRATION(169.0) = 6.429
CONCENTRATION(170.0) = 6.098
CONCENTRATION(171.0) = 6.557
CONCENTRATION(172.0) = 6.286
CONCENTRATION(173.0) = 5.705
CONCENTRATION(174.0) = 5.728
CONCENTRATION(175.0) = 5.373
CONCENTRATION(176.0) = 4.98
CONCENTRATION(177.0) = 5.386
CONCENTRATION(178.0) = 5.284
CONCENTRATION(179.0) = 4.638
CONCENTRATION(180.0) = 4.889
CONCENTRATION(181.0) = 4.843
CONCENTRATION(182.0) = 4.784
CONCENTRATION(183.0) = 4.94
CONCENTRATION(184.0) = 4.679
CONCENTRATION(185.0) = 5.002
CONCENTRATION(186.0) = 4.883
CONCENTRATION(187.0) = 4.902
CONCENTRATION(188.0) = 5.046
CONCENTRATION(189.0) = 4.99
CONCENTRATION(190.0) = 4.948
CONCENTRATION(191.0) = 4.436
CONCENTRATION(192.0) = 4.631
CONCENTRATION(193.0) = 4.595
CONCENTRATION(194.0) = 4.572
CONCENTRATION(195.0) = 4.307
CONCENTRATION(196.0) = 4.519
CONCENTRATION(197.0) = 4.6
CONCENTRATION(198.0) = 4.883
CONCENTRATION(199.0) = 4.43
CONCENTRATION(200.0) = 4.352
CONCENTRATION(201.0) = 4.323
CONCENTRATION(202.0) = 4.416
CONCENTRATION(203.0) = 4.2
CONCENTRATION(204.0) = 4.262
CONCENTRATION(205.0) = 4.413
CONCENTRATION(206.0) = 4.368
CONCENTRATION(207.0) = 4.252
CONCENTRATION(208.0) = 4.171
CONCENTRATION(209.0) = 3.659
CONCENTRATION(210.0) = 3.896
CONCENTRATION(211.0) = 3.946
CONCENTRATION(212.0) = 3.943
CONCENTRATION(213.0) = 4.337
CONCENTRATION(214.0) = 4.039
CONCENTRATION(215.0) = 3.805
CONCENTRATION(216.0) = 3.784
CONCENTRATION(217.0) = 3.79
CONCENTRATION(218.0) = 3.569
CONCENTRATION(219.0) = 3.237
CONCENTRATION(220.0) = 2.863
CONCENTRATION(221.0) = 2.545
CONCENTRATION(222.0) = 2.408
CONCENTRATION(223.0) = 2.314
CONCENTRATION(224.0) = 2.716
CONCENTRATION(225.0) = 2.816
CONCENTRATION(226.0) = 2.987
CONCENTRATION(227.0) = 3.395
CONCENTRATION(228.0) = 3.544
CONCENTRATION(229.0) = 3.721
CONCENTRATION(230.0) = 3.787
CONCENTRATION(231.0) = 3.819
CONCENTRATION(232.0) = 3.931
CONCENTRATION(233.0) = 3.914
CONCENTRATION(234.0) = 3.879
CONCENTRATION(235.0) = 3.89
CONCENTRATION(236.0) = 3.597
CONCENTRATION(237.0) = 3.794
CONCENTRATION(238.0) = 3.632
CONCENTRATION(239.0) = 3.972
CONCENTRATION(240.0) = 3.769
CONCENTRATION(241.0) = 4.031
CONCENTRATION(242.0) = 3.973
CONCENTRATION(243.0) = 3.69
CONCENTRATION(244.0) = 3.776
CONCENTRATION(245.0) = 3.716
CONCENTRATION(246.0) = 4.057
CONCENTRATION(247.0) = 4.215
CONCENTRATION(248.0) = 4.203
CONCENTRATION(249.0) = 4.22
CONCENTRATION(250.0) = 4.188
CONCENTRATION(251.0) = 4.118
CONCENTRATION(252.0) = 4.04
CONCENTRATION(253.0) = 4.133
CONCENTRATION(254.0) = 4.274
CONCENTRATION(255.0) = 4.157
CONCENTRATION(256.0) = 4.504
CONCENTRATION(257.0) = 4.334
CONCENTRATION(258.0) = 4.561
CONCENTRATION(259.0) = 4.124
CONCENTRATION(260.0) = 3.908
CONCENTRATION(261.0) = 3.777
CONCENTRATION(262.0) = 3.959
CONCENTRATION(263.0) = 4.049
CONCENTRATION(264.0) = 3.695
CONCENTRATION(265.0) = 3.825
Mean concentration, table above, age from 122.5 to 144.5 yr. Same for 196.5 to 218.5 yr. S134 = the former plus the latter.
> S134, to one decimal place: 10.4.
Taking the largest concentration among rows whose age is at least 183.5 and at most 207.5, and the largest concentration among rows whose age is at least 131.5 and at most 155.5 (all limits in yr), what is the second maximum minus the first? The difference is 1.6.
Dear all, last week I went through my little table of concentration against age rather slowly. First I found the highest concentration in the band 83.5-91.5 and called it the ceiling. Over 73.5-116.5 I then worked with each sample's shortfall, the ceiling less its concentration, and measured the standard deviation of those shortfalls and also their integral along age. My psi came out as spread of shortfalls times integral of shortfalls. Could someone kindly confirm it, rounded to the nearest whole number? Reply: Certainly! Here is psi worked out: -36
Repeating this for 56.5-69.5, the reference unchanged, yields 3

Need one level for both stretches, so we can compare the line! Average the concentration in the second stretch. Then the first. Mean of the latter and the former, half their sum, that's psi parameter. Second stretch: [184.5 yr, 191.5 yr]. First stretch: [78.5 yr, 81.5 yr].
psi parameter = 4.1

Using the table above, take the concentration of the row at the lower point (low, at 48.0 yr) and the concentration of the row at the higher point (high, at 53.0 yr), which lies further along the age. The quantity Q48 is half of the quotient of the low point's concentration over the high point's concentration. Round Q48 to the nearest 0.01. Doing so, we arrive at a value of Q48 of 0.56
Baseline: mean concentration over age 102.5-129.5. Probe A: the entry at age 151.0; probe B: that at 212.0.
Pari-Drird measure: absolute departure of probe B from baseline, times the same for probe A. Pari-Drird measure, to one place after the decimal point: 1.1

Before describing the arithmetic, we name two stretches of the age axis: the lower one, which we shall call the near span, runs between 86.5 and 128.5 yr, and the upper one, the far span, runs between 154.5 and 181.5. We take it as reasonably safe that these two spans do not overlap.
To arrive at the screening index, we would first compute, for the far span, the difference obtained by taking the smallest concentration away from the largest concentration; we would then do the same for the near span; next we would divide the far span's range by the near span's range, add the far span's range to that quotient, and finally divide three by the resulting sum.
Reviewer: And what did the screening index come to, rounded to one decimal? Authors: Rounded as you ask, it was 1.0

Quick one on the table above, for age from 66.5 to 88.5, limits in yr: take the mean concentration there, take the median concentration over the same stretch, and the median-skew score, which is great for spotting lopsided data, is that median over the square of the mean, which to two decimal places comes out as 0.30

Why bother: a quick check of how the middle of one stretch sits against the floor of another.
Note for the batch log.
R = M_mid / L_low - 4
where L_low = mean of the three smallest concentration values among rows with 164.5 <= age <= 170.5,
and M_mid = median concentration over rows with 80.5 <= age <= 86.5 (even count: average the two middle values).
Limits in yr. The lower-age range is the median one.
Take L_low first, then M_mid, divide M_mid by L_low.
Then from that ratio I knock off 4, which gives -3.5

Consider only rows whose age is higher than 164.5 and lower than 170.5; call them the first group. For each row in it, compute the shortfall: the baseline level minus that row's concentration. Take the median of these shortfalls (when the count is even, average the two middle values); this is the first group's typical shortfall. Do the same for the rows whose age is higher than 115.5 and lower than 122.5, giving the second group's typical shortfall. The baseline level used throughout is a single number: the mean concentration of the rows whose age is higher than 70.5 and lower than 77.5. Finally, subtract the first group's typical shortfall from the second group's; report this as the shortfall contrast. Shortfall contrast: 0.0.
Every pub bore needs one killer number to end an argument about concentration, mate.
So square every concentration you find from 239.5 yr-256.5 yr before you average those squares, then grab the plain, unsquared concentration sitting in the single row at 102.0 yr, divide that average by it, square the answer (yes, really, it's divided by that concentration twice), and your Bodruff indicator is 8.1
